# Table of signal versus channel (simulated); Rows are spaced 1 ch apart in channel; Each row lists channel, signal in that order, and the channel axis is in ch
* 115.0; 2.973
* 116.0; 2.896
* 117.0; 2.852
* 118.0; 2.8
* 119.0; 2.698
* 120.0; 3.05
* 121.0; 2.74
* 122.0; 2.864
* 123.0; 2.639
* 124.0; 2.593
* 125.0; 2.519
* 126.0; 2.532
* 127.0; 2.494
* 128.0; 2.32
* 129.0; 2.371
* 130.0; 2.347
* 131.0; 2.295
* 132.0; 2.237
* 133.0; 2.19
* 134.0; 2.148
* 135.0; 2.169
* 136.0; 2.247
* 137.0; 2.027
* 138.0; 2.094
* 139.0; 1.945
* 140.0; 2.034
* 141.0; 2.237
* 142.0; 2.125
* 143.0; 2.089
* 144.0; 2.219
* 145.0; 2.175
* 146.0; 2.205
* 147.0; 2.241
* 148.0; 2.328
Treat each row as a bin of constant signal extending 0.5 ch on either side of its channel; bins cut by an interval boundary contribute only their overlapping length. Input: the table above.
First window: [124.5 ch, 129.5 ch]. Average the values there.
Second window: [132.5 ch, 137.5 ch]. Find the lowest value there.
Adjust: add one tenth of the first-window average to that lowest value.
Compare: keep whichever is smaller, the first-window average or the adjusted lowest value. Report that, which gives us 2.27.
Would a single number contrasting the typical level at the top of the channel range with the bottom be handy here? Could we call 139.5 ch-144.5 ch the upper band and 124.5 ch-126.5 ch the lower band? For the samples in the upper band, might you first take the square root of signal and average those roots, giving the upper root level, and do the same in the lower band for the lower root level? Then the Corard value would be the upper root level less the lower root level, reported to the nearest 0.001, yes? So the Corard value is -0.126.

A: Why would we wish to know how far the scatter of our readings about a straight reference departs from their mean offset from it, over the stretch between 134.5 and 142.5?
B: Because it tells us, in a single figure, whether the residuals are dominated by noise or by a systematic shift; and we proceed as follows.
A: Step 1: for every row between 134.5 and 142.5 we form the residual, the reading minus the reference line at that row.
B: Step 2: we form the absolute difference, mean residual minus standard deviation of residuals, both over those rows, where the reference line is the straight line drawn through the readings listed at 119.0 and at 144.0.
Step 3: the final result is 0.32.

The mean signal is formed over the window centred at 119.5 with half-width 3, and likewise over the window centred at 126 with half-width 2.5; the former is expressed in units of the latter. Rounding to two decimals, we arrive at 1.14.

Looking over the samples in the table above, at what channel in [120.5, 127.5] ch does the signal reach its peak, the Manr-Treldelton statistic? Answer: 122.0 ch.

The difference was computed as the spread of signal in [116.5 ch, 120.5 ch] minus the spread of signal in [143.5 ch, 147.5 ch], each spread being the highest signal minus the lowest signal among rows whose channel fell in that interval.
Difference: 0.29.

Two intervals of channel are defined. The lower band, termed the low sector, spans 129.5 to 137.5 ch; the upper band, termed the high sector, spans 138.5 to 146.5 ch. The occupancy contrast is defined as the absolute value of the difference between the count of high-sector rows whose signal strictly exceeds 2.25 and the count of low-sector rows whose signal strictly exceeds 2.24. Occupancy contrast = 3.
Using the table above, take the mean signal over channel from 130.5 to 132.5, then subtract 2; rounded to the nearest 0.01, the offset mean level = 0.27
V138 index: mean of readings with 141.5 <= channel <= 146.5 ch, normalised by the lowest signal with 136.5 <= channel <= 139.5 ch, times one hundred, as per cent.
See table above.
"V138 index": 111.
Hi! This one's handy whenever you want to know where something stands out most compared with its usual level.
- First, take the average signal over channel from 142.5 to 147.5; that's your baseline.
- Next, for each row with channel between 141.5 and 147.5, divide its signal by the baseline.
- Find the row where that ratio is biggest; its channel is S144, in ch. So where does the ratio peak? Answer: 147.0 ch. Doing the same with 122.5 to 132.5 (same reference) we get 123.0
